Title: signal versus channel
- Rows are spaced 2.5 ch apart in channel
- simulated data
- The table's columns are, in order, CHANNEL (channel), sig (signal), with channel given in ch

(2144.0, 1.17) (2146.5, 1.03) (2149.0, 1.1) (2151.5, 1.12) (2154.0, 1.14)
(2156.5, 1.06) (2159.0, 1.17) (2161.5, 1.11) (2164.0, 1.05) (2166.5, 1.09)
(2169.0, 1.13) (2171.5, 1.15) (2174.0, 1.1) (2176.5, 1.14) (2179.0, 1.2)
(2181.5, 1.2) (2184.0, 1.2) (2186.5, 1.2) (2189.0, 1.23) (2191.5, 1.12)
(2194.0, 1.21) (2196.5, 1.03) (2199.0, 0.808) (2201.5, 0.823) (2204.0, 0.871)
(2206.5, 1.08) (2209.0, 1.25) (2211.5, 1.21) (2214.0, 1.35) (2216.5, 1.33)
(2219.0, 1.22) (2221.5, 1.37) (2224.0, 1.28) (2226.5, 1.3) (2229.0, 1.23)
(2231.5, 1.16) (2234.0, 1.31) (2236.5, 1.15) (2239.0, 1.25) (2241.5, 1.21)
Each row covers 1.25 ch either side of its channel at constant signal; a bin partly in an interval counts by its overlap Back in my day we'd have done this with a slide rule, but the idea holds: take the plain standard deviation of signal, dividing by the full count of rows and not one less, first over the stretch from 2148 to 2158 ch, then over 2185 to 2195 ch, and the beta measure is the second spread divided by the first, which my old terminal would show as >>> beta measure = 1.4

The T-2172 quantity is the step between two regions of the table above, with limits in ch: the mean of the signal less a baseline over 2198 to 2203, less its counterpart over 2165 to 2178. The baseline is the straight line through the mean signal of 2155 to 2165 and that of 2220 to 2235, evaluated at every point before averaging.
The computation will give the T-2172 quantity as -0.38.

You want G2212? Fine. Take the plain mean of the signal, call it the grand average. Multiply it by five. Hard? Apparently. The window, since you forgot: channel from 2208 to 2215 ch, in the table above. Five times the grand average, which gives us 6.3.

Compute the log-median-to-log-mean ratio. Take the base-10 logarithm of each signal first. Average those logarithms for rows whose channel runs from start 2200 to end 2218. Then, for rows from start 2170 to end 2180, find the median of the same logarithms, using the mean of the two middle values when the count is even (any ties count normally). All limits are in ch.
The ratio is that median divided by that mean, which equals 1.3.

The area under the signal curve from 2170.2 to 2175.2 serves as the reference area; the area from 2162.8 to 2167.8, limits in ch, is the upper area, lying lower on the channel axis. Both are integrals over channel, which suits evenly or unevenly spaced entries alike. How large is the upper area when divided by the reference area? 0.95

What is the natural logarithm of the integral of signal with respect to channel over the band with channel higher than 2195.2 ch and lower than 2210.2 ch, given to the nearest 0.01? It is 2.68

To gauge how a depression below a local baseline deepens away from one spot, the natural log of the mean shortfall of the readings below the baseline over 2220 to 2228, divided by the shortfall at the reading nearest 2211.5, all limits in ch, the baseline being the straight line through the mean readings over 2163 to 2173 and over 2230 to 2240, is 1.3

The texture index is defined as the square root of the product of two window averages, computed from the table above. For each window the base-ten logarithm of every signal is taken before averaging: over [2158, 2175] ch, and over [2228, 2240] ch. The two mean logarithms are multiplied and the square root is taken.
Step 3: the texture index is 0.063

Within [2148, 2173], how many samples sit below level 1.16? 9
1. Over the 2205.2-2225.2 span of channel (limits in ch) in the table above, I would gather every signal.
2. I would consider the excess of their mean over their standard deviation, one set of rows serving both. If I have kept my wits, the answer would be 1.17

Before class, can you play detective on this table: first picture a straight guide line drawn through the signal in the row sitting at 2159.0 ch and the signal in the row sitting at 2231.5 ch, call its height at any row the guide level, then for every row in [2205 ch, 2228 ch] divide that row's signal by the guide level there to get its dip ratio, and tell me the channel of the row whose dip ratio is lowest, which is 2206.5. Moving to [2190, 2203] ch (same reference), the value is 2199.0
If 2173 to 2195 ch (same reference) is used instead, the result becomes 2174.0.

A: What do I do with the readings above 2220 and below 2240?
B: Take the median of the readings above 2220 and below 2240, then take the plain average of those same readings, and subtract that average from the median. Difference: 0.009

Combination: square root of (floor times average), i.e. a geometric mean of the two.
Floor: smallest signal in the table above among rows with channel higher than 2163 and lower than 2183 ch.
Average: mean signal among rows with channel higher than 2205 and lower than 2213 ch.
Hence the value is 1.11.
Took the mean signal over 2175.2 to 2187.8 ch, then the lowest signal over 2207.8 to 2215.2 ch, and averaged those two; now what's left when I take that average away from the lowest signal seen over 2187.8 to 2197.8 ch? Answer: -0.17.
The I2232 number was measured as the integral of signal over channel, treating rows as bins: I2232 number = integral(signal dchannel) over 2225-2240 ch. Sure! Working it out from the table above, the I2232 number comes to 18.5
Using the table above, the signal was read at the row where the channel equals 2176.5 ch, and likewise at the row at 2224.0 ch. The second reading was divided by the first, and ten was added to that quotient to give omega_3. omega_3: 11.1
